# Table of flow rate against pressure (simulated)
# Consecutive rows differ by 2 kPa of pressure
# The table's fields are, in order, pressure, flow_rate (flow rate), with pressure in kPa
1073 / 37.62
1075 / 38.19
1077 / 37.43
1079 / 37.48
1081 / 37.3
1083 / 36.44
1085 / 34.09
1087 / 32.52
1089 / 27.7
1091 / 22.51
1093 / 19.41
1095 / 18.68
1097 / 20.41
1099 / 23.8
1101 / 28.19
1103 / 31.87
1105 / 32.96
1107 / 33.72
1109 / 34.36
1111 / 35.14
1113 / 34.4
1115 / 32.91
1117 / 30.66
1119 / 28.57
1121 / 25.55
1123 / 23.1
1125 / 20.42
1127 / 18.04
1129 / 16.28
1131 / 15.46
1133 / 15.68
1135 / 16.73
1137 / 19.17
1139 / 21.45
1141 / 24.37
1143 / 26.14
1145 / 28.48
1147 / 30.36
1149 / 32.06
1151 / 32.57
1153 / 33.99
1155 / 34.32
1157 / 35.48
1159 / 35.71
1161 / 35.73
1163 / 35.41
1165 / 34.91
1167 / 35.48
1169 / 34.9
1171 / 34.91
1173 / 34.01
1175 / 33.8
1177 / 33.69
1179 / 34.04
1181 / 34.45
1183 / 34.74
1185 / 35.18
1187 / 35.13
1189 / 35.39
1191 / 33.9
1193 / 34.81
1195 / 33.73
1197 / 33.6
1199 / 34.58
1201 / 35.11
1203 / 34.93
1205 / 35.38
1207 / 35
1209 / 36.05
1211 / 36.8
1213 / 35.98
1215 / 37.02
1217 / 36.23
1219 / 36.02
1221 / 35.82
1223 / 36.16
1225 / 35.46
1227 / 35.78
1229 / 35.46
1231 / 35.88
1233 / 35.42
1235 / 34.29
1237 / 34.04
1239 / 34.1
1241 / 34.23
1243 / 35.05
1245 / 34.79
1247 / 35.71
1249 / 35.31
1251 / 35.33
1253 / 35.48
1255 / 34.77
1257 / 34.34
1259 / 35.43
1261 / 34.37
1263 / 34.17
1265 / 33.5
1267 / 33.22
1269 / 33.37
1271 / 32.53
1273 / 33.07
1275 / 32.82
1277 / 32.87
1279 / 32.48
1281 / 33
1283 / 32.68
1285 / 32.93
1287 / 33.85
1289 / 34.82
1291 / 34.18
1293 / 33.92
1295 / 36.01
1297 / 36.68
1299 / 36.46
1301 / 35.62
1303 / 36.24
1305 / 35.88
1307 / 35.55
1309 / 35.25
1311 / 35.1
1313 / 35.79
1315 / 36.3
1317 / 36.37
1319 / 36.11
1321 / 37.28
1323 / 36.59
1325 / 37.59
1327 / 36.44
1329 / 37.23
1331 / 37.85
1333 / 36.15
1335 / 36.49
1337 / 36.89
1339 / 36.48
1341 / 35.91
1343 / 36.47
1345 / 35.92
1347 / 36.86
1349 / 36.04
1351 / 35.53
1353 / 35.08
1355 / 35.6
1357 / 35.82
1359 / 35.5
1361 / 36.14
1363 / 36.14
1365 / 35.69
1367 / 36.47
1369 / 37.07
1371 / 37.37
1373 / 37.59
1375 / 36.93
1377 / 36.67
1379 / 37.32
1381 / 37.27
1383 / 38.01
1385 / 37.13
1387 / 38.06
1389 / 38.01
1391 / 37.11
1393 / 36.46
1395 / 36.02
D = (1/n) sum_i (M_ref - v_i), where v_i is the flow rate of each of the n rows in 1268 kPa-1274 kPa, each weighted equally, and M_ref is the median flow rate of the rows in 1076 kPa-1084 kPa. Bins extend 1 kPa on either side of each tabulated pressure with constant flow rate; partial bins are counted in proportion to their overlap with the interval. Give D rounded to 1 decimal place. 4.4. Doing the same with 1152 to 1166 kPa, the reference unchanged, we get 2.3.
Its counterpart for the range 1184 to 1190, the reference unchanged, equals 2.1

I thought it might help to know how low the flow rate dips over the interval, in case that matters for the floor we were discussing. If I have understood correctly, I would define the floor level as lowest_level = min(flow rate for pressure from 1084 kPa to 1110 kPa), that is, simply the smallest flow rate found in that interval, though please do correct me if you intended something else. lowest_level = 18.68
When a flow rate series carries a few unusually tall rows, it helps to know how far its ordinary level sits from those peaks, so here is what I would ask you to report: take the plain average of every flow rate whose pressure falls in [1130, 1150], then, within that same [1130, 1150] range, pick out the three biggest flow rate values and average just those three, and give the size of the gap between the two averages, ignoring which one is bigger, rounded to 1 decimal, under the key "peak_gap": 7.3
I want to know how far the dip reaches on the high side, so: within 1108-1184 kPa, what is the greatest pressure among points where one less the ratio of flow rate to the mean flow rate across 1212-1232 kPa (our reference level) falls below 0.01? 1161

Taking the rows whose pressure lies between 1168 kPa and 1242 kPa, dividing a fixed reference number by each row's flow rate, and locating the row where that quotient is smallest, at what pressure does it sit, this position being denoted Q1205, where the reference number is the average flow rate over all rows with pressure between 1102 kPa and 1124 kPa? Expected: 1215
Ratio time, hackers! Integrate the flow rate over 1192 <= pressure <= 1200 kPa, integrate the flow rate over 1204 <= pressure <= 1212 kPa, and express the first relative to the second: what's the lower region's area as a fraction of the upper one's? 1.0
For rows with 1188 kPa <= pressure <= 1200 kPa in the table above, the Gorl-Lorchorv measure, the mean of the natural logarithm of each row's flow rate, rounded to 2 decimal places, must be 3.54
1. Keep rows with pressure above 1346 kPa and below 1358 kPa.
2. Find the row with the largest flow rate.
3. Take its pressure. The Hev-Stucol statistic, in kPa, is 1347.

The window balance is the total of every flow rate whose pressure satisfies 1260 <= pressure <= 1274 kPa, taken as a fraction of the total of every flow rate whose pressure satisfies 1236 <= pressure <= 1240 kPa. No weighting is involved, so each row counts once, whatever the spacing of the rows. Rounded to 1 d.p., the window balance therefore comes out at 3.4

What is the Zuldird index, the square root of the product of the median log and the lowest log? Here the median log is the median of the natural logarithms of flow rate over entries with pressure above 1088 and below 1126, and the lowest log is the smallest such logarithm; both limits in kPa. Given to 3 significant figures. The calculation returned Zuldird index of 3.13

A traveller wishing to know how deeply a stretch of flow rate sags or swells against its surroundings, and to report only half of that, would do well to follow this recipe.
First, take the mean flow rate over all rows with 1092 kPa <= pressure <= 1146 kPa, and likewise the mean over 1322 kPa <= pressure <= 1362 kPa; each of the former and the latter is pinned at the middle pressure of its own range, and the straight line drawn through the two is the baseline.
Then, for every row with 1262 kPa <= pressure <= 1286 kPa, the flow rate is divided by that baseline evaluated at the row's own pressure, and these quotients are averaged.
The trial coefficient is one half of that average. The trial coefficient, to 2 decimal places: 0.50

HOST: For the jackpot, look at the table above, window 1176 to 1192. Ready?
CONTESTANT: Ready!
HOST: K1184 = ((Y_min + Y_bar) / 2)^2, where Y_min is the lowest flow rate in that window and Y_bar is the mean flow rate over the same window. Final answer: 1165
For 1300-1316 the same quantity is 1254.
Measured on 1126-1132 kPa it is 257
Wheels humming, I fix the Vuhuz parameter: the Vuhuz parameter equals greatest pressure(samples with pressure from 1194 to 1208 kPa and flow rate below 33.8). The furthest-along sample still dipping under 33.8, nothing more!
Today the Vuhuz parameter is 1197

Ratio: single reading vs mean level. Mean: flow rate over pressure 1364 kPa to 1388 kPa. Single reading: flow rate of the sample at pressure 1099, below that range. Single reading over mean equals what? 0.64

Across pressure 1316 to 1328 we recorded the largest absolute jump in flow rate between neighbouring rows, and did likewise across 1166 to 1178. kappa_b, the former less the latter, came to 0.3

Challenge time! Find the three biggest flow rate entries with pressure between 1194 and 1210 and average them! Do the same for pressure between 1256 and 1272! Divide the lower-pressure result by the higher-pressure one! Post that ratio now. 1.02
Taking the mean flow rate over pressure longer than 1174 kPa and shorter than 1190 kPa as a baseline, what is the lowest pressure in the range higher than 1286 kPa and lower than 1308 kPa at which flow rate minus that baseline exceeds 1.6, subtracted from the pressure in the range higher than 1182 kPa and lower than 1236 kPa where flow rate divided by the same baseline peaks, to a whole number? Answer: -82 kPa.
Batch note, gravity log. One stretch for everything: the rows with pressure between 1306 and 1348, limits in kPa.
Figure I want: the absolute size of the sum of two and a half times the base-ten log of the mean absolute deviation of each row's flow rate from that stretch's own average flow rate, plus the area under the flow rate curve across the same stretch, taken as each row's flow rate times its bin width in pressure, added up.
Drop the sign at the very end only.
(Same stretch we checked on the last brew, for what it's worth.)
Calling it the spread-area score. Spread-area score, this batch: 1529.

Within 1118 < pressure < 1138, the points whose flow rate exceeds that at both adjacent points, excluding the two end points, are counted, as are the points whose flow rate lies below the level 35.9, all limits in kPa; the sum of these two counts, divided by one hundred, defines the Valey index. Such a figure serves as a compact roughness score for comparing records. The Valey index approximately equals 0.100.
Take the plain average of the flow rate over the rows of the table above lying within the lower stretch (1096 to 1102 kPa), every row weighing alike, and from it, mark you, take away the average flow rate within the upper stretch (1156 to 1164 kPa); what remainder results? -11.4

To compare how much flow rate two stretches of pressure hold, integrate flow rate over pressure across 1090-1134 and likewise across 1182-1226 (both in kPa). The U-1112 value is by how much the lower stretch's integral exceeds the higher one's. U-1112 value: -430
